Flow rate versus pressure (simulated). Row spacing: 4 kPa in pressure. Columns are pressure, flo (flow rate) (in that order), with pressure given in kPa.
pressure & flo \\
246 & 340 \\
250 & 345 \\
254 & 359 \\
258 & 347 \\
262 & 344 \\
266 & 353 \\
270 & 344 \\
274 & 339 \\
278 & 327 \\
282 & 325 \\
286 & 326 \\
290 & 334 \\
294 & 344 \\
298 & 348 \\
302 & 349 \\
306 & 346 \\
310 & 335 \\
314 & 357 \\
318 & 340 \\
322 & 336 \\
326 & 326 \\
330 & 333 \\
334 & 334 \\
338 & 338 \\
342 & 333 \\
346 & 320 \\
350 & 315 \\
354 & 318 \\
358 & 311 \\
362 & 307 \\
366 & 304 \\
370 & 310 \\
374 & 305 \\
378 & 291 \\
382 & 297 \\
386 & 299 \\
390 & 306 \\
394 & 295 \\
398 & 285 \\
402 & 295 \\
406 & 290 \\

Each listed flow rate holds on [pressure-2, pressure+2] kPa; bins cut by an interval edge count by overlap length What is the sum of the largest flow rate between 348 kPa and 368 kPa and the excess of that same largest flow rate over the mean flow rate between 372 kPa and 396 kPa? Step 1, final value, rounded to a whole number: 337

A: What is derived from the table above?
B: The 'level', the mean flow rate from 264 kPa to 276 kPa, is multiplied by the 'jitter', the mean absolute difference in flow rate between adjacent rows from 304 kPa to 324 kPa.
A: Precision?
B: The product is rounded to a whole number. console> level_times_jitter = 4662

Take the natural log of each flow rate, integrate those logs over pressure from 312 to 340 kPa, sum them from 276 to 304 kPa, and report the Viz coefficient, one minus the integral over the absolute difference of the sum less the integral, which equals -0.333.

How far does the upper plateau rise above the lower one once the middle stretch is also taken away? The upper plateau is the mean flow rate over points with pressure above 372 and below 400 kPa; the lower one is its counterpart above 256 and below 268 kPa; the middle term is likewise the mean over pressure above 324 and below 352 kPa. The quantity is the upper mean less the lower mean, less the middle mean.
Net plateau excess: -380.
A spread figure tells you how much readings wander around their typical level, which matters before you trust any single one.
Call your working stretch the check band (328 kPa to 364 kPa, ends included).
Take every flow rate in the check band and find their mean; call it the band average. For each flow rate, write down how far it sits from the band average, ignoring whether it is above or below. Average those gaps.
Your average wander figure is 10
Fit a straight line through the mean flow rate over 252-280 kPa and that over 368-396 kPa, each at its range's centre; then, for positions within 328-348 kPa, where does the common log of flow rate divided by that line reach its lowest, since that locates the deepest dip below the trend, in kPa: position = 346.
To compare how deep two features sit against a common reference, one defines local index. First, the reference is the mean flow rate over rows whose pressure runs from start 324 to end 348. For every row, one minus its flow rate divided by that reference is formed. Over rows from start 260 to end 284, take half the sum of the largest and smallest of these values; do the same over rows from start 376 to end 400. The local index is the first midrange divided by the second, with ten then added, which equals 10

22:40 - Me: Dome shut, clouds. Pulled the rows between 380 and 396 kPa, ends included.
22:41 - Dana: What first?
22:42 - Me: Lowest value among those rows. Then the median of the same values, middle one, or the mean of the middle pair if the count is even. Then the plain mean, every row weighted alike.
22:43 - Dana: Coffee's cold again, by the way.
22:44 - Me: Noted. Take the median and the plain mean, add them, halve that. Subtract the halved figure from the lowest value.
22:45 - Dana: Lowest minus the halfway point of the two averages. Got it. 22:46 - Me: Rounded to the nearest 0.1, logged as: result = -3.6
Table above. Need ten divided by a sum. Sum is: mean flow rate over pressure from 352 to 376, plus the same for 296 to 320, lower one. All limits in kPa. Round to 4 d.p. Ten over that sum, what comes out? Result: 0.0153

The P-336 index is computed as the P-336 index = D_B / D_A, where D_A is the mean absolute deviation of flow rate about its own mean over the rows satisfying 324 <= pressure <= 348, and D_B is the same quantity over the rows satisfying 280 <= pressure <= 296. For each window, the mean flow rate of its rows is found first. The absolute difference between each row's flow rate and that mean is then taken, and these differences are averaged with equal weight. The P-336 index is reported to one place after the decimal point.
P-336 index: 1.3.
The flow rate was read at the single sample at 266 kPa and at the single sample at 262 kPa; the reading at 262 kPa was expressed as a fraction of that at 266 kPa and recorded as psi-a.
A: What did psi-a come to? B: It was 0.975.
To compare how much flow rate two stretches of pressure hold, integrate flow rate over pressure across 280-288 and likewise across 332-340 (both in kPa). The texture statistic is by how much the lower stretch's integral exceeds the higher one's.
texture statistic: -84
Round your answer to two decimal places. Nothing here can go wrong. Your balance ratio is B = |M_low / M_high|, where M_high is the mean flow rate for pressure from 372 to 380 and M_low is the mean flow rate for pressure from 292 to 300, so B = 1.16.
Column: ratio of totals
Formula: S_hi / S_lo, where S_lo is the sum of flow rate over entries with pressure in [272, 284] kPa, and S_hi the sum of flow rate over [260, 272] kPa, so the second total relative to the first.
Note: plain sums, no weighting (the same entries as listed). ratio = 1.05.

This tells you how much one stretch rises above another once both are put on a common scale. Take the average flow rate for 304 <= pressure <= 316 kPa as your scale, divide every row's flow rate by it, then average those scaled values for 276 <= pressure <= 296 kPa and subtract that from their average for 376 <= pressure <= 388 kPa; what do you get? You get -0.10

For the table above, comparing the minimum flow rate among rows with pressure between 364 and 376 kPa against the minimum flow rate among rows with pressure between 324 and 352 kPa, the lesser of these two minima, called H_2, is 304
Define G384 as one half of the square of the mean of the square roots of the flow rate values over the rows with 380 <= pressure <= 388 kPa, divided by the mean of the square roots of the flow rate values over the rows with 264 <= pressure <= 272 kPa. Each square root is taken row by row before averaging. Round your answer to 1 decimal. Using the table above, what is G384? 8.0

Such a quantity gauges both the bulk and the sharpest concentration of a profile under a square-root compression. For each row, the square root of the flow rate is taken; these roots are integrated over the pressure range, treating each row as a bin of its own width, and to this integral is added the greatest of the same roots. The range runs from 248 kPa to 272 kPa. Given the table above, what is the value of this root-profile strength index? 467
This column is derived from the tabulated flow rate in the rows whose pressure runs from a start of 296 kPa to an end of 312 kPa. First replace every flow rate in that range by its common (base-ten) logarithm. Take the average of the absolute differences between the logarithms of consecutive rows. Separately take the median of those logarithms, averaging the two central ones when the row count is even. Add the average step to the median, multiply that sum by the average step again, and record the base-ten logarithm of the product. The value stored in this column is -1.79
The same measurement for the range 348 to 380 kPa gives -1.67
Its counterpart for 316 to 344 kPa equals -1.77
